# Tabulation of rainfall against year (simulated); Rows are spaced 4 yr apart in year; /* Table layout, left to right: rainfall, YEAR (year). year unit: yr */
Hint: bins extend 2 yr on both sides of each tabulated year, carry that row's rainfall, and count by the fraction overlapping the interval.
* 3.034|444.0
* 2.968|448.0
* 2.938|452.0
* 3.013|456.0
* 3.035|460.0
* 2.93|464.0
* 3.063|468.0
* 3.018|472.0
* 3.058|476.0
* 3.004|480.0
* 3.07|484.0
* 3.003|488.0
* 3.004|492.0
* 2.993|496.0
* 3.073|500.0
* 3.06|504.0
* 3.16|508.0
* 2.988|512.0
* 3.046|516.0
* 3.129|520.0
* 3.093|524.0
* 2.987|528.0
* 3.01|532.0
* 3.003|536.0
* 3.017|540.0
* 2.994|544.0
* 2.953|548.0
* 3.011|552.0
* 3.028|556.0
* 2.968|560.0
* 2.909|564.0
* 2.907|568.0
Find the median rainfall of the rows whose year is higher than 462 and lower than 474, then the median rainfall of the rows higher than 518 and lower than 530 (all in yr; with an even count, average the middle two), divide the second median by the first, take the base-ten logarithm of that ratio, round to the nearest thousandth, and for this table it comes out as 0.011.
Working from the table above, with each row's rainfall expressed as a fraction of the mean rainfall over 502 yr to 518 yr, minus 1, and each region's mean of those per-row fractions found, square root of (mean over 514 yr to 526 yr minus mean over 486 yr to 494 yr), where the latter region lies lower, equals 0.167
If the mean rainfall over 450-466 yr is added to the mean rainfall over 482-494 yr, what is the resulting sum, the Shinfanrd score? 6.00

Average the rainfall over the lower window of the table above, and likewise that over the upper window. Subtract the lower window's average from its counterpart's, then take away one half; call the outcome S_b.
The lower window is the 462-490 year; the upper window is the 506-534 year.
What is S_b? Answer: -0.46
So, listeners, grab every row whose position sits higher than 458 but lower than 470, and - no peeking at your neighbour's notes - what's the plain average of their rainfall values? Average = 3.01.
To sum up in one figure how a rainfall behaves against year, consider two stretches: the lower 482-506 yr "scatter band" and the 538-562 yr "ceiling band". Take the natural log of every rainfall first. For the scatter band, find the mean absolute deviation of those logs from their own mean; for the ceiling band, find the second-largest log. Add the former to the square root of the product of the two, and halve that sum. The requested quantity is 0.0611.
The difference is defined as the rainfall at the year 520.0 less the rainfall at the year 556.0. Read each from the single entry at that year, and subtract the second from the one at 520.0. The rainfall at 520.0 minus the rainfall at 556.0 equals 0.10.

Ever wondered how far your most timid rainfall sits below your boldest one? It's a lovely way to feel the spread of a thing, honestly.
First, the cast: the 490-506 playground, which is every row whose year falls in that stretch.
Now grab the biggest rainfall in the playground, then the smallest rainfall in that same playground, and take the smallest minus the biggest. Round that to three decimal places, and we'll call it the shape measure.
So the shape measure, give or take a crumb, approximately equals -0.080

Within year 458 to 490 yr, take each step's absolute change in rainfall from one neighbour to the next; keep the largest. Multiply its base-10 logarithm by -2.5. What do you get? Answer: 2.2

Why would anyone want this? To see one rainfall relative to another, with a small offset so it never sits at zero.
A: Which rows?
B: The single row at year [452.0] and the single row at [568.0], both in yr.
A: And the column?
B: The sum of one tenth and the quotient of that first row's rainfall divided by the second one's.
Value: 1.11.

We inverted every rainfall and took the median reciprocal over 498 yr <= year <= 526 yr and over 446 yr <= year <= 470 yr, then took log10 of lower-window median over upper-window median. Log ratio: 0.012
